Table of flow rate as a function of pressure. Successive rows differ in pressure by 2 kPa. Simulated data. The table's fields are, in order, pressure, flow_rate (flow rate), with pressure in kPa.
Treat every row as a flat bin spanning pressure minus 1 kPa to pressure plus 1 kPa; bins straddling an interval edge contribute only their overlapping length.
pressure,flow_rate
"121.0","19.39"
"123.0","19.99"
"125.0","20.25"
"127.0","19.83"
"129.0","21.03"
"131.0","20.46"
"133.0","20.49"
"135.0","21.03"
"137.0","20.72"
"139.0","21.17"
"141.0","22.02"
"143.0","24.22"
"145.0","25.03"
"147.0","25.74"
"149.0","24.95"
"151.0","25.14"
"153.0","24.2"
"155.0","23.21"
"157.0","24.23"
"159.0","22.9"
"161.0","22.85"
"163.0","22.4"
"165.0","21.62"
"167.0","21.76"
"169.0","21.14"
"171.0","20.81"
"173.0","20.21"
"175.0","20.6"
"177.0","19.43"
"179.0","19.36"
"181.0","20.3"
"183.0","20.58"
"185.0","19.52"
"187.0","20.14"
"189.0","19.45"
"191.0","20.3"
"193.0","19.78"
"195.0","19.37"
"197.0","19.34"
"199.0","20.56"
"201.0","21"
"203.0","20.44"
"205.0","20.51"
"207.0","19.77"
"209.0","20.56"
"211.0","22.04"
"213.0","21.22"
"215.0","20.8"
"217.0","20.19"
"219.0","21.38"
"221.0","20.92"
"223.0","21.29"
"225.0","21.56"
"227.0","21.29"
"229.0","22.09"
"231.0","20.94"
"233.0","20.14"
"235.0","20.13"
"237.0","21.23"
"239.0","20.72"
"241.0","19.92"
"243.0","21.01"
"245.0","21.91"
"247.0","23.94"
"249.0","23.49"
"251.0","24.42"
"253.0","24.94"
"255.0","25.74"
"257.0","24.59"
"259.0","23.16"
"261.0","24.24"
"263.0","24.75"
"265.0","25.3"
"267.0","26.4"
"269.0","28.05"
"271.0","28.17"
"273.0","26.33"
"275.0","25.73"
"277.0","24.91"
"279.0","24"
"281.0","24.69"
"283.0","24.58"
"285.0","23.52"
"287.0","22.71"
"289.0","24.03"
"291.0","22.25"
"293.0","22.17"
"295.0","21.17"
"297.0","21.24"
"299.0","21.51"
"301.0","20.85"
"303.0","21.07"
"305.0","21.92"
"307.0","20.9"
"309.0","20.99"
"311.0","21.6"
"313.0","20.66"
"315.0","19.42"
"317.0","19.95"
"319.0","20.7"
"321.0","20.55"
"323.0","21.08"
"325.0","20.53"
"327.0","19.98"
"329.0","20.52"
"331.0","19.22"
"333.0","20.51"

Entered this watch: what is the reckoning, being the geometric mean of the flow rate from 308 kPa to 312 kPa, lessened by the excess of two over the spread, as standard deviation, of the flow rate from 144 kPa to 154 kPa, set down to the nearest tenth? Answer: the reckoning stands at 19.8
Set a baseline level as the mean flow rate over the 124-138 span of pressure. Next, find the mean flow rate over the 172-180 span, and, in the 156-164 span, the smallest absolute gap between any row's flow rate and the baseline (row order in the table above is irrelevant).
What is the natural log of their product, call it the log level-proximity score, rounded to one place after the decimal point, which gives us 3.6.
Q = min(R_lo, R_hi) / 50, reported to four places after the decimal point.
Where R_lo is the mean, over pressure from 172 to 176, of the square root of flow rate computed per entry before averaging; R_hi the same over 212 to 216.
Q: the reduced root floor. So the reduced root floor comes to 0.0903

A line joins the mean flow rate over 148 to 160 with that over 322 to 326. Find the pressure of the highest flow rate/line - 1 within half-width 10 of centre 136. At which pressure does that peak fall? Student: 145.0 kPa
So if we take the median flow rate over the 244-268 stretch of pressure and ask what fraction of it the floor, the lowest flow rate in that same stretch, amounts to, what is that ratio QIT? 0.894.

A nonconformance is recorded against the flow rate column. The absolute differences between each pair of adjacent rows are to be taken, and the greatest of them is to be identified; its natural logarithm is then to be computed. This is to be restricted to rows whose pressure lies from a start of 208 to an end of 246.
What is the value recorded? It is 0.39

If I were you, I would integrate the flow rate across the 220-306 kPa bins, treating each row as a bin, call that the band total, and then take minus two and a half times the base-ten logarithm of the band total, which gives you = -8.2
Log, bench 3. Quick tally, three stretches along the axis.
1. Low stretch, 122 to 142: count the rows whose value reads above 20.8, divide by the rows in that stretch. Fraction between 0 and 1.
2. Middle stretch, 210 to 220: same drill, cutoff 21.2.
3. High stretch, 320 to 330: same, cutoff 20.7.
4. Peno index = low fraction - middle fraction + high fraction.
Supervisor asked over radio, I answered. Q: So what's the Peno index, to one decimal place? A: 0.0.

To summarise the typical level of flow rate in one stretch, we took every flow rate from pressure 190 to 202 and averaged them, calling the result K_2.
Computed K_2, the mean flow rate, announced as 20.1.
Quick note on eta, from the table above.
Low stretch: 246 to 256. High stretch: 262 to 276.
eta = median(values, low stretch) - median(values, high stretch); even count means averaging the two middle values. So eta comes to -1.9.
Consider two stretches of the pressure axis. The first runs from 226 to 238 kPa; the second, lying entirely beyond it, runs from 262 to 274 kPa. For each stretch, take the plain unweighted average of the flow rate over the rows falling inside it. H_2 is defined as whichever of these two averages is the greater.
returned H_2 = 26.5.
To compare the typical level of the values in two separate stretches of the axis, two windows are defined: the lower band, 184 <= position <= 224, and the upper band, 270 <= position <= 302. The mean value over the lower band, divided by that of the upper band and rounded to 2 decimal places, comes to 0.87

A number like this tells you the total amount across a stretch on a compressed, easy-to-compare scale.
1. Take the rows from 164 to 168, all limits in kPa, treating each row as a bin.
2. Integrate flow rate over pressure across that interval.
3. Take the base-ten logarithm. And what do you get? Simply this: 1.9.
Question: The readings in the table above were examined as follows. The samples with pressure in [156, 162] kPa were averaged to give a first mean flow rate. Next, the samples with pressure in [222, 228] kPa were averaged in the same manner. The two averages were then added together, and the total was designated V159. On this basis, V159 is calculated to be 44.7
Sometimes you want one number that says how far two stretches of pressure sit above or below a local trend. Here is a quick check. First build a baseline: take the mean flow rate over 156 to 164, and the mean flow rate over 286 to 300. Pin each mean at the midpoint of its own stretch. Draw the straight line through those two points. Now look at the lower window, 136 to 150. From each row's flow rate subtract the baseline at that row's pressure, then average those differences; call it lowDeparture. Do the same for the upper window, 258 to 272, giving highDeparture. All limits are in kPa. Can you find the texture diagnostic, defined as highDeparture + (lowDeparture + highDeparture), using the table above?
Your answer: 7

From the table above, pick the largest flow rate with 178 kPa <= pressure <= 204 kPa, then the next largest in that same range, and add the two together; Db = 42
